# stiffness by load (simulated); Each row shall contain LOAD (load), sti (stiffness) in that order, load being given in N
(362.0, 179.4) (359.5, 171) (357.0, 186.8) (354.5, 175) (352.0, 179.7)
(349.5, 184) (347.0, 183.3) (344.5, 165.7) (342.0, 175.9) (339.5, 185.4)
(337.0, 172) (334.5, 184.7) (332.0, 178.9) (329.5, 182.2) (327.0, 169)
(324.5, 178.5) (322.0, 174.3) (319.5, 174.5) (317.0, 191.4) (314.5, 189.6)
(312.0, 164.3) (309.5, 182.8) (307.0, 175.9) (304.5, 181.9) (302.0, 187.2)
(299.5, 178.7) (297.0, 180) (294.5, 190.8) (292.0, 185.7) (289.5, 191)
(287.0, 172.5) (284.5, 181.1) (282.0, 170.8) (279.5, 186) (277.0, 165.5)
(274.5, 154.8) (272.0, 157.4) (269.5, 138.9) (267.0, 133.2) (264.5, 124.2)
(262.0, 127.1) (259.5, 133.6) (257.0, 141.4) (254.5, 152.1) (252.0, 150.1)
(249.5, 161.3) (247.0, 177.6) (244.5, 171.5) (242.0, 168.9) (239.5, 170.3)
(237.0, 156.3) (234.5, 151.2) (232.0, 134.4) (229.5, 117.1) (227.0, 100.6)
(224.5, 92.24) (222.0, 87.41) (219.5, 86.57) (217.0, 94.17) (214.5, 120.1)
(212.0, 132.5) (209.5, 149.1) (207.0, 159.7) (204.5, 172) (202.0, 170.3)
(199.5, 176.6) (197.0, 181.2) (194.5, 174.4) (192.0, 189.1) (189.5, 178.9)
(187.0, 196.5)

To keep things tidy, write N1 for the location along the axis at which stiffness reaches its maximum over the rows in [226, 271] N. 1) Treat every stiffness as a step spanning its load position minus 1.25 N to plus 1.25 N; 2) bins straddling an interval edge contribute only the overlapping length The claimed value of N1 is 247.0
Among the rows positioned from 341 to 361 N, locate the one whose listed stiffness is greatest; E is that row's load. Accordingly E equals 357.0 N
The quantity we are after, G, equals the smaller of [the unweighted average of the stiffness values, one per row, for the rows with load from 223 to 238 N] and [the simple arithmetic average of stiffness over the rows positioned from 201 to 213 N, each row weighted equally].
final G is 125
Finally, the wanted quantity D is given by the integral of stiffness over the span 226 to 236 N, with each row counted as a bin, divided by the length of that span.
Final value 127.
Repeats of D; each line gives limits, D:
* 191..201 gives 180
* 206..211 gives 153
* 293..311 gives 182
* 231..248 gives 162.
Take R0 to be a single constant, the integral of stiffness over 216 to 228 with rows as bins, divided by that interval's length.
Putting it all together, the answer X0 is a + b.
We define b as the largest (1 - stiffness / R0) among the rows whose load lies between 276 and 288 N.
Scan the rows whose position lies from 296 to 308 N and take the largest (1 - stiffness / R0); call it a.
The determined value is -1.71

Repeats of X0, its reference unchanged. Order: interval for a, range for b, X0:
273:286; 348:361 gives -1.54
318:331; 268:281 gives -1.35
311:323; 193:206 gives -1.64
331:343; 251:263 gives -1.25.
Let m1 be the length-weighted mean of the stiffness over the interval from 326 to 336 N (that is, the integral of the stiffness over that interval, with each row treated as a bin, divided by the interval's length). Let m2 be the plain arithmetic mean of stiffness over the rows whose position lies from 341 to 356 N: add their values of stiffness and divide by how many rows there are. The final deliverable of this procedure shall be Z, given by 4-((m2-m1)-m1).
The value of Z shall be 184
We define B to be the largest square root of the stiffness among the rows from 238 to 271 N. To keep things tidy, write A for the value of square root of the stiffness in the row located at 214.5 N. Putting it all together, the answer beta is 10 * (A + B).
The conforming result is 243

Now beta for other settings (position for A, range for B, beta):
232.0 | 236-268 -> 249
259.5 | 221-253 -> 249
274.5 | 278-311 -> 263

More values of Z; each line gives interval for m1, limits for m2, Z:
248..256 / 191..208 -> 139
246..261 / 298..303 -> 125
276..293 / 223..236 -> 243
